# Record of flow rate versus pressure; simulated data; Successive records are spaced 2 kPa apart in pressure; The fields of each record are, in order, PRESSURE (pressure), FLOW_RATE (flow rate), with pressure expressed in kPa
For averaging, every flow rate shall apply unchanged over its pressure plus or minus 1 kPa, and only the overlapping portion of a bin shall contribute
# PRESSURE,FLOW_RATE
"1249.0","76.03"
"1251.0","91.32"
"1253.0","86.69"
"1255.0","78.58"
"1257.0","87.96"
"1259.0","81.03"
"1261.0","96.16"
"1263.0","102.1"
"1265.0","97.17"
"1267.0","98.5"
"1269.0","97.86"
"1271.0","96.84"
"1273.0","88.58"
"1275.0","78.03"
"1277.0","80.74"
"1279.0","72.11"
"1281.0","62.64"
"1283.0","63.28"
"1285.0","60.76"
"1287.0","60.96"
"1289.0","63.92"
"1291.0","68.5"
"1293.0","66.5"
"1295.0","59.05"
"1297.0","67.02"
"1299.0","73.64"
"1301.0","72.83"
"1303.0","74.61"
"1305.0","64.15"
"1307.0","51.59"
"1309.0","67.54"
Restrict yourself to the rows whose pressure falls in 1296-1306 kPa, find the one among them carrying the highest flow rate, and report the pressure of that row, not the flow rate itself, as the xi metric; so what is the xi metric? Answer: 1303.0 kPa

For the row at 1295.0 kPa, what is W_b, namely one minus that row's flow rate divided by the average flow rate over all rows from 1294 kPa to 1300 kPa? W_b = 0.11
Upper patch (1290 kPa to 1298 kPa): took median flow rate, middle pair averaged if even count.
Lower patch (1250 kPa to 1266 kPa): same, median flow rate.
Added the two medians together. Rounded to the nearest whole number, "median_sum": 156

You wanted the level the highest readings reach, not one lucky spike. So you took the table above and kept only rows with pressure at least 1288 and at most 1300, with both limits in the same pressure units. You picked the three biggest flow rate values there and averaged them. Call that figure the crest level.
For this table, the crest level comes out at 70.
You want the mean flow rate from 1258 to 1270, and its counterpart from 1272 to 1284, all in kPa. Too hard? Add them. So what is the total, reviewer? 170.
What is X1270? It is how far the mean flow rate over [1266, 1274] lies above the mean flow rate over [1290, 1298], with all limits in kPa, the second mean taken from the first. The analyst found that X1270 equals 30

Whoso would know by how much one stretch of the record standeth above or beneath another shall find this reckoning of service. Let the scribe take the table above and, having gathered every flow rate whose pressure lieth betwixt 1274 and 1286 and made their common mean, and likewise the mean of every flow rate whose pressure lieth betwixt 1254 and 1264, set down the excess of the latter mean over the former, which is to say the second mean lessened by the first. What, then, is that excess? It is 20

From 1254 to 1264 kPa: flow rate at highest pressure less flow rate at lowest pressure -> 24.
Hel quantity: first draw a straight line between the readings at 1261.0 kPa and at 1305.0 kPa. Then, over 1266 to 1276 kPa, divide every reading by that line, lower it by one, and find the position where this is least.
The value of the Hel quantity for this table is 1275.0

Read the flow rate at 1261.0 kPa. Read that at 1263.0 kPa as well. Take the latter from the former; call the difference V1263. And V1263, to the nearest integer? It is -6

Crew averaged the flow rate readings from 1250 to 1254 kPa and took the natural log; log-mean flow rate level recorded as 4.49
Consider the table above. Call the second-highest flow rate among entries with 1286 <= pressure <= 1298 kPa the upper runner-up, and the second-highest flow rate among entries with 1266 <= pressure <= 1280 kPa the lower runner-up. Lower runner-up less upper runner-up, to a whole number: 31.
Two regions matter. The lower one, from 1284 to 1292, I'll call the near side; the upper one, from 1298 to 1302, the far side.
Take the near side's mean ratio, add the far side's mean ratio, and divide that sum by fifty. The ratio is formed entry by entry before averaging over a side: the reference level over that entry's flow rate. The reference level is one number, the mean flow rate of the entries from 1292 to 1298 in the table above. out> 0.0378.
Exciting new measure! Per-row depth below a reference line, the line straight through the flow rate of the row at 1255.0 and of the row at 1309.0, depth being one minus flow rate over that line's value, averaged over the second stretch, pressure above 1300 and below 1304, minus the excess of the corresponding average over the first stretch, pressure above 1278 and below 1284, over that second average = -0.2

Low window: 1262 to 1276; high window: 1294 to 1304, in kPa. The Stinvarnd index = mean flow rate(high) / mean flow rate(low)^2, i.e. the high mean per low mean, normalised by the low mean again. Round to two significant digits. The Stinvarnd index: 0.0078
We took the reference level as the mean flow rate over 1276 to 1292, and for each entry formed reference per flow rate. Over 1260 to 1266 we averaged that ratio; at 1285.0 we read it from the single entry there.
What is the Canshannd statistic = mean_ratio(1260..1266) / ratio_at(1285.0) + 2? 2.62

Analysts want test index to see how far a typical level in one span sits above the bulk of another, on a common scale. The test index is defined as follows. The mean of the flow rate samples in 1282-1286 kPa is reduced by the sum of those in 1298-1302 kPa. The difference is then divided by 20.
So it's -4.2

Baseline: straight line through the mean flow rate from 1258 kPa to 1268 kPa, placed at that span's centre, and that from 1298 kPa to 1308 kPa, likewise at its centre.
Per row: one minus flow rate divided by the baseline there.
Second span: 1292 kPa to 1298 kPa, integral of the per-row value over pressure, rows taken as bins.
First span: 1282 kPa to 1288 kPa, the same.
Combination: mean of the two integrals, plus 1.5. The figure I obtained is 2.5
